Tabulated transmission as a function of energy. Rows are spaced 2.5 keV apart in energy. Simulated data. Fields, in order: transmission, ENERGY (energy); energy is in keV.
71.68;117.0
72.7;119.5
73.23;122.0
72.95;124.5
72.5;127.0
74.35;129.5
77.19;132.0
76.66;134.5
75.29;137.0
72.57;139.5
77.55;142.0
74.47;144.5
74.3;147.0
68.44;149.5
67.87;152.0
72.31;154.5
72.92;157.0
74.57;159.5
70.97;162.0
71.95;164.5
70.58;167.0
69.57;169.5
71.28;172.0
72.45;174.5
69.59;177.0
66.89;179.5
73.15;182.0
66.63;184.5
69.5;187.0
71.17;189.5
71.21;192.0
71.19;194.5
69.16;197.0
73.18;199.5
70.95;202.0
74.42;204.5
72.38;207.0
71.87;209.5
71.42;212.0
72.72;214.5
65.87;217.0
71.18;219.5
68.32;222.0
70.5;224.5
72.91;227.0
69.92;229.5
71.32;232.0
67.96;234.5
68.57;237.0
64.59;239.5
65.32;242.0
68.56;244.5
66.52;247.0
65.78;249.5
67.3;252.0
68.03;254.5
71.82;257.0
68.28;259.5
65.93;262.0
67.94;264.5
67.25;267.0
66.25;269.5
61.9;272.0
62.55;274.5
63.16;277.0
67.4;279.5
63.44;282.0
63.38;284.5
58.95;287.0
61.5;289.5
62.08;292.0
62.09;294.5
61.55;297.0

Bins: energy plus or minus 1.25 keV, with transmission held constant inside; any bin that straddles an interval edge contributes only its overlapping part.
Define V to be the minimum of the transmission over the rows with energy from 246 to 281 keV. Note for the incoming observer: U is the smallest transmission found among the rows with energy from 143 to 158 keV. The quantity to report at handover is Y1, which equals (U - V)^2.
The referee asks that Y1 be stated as 36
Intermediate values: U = 67.87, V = 61.9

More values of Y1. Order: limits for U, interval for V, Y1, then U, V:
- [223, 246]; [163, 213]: 4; 64.59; 66.63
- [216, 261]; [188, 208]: 21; 64.59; 69.16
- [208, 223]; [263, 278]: 16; 65.87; 61.9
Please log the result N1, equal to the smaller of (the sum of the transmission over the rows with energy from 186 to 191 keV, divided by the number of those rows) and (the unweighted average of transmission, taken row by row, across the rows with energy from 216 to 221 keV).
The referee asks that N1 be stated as 68.5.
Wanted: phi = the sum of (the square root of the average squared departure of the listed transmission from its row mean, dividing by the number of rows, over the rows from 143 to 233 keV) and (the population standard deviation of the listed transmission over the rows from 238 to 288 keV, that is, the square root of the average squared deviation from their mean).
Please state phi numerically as 5.0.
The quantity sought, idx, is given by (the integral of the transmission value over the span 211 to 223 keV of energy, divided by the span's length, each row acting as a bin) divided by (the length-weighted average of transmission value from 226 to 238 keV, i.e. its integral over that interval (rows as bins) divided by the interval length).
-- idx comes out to 1.00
